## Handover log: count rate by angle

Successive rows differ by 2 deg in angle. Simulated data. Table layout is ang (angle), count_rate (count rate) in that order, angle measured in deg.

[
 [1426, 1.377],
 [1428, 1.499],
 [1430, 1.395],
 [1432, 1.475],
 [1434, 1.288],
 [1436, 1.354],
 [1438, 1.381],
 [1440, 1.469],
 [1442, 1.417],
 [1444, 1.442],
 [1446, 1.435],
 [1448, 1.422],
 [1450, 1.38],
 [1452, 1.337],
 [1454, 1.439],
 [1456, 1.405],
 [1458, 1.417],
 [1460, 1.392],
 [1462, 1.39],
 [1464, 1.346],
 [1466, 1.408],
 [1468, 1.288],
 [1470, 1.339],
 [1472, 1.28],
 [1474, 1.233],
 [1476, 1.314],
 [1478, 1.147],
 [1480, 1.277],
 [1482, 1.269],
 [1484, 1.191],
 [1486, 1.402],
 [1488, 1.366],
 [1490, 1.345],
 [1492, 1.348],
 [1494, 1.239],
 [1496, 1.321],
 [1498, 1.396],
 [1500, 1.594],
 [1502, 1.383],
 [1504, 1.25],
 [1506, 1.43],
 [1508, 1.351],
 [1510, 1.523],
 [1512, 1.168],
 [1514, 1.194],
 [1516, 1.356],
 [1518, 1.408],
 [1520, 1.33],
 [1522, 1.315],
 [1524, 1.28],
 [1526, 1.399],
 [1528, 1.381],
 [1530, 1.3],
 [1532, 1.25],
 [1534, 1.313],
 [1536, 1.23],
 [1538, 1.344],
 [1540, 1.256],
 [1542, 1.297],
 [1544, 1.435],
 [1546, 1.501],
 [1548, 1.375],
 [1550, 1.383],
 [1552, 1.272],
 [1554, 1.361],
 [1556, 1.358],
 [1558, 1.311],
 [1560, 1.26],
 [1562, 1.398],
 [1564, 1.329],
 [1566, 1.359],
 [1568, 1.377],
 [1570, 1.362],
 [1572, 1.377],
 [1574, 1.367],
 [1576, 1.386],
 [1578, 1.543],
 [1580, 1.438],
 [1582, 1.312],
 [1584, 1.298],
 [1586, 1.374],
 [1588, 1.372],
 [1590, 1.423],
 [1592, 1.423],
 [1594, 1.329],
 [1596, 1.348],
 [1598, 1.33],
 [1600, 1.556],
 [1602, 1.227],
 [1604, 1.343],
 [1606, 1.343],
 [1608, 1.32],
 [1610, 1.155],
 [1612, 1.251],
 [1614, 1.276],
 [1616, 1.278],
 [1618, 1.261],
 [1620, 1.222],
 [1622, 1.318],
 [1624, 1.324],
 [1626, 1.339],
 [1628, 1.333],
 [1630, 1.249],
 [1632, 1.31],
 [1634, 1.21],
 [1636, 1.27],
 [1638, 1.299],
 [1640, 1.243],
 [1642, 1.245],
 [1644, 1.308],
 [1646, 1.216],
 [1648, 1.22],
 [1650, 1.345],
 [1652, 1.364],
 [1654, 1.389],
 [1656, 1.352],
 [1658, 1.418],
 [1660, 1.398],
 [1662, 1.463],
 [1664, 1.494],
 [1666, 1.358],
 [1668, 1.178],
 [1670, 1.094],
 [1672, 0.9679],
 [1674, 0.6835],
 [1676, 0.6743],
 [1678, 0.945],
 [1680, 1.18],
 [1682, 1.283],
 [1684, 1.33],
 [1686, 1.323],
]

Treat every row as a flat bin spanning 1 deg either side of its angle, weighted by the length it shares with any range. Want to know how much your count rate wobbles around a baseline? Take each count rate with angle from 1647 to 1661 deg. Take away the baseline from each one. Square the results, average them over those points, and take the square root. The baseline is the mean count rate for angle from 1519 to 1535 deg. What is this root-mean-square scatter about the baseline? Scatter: 0.069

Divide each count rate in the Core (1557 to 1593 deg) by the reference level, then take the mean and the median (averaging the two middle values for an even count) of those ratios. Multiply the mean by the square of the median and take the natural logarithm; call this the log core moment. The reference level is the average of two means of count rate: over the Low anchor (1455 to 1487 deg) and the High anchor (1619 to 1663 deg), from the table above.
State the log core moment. 0.13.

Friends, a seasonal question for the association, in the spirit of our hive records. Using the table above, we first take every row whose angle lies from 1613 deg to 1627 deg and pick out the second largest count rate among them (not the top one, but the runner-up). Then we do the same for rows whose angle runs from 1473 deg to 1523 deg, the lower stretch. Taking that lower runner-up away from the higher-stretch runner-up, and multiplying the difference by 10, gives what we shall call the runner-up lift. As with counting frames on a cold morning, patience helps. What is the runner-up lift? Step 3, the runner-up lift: -2.0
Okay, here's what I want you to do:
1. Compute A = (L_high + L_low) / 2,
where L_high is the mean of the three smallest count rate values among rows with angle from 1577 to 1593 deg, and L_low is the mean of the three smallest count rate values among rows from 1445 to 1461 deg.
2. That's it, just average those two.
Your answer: 1.35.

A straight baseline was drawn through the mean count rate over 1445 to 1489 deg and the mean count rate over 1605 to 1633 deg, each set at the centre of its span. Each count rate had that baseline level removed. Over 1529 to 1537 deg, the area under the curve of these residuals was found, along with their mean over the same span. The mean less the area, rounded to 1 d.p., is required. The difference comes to 0.3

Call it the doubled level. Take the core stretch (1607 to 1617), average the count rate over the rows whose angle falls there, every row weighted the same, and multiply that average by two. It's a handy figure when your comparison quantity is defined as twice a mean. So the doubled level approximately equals 2.51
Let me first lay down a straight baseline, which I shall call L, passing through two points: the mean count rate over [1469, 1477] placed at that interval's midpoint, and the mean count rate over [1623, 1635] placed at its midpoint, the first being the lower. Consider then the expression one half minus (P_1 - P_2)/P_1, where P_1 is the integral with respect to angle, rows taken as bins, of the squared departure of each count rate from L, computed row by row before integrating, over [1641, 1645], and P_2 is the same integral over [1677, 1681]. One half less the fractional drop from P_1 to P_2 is 51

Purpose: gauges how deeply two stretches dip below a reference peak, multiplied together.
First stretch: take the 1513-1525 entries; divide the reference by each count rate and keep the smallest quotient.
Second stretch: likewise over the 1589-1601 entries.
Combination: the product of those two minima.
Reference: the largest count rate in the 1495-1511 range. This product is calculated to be 1.16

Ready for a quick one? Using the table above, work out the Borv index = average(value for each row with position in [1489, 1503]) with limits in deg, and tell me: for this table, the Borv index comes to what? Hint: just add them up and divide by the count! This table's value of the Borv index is 1.375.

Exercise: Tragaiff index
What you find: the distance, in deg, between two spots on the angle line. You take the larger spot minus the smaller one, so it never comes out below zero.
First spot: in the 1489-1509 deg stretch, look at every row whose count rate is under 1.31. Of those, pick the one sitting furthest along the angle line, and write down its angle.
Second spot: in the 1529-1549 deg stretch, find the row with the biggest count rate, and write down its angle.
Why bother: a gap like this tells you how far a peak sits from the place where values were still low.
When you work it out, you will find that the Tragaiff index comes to 42 deg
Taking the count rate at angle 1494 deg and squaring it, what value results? 1.54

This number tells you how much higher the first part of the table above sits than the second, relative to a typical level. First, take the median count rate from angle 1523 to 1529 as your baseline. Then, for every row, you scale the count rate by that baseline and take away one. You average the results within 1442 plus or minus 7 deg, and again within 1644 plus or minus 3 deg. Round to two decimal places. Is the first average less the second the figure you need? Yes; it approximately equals 0.12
